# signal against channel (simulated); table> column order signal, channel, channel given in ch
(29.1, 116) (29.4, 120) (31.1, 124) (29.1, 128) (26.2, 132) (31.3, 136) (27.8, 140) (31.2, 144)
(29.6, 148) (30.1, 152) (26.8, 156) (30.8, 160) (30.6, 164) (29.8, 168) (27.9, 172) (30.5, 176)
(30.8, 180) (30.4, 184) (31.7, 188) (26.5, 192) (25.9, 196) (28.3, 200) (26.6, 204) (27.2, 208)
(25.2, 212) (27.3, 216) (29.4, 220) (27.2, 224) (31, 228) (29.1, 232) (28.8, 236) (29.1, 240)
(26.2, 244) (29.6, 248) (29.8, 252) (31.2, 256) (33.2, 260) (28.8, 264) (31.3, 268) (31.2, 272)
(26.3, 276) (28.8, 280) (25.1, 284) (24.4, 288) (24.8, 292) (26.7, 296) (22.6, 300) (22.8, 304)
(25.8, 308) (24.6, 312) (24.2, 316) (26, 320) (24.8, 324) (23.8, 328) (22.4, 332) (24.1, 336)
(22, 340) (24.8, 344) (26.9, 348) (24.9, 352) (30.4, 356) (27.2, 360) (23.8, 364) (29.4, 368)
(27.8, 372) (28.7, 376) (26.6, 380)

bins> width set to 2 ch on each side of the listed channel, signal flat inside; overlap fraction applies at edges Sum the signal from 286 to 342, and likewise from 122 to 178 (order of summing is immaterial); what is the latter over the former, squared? 1.48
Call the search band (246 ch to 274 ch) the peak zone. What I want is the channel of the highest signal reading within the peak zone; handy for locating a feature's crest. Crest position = 260 ch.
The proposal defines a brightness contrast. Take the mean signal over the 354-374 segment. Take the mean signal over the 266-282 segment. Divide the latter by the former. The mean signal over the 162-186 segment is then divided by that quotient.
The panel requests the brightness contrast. 28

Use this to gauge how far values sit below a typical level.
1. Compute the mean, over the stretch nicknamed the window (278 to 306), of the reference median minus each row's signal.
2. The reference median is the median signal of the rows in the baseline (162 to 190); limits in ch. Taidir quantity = 5.5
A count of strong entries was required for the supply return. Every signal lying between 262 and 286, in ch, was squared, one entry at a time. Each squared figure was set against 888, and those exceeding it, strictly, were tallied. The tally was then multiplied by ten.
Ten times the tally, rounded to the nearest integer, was 20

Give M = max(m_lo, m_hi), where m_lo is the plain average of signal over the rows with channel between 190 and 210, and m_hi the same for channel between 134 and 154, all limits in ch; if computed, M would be 30.0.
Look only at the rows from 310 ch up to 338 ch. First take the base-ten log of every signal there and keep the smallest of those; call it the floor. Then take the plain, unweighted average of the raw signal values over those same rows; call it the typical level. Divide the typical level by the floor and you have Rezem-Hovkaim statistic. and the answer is 18.0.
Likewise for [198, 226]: 19.5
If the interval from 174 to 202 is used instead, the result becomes 20.6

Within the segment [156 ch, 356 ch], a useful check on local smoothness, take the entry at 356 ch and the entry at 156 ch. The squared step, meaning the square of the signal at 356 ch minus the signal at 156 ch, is 13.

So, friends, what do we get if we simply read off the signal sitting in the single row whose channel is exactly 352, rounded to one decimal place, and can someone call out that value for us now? 24.9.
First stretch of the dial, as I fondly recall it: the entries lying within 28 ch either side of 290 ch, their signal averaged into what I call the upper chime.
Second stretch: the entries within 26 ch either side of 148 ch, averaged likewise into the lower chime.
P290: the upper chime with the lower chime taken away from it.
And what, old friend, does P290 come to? -3.2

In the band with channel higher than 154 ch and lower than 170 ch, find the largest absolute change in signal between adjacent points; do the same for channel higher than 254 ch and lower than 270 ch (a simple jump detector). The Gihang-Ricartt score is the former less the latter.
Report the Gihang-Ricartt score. -0.4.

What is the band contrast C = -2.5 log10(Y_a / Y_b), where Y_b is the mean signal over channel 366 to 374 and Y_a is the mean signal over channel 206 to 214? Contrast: 0.10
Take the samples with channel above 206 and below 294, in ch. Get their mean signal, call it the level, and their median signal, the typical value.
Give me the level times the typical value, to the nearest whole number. 818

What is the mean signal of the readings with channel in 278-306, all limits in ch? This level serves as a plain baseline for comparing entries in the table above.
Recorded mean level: 25.0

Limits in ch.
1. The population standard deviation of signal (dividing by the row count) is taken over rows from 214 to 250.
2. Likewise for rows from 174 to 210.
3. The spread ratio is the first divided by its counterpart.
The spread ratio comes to 0.7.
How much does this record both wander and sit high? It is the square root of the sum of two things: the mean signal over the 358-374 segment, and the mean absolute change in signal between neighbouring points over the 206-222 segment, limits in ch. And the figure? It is 5.4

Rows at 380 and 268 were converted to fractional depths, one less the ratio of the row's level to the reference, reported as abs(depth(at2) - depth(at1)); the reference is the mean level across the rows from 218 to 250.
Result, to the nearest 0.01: 0.16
